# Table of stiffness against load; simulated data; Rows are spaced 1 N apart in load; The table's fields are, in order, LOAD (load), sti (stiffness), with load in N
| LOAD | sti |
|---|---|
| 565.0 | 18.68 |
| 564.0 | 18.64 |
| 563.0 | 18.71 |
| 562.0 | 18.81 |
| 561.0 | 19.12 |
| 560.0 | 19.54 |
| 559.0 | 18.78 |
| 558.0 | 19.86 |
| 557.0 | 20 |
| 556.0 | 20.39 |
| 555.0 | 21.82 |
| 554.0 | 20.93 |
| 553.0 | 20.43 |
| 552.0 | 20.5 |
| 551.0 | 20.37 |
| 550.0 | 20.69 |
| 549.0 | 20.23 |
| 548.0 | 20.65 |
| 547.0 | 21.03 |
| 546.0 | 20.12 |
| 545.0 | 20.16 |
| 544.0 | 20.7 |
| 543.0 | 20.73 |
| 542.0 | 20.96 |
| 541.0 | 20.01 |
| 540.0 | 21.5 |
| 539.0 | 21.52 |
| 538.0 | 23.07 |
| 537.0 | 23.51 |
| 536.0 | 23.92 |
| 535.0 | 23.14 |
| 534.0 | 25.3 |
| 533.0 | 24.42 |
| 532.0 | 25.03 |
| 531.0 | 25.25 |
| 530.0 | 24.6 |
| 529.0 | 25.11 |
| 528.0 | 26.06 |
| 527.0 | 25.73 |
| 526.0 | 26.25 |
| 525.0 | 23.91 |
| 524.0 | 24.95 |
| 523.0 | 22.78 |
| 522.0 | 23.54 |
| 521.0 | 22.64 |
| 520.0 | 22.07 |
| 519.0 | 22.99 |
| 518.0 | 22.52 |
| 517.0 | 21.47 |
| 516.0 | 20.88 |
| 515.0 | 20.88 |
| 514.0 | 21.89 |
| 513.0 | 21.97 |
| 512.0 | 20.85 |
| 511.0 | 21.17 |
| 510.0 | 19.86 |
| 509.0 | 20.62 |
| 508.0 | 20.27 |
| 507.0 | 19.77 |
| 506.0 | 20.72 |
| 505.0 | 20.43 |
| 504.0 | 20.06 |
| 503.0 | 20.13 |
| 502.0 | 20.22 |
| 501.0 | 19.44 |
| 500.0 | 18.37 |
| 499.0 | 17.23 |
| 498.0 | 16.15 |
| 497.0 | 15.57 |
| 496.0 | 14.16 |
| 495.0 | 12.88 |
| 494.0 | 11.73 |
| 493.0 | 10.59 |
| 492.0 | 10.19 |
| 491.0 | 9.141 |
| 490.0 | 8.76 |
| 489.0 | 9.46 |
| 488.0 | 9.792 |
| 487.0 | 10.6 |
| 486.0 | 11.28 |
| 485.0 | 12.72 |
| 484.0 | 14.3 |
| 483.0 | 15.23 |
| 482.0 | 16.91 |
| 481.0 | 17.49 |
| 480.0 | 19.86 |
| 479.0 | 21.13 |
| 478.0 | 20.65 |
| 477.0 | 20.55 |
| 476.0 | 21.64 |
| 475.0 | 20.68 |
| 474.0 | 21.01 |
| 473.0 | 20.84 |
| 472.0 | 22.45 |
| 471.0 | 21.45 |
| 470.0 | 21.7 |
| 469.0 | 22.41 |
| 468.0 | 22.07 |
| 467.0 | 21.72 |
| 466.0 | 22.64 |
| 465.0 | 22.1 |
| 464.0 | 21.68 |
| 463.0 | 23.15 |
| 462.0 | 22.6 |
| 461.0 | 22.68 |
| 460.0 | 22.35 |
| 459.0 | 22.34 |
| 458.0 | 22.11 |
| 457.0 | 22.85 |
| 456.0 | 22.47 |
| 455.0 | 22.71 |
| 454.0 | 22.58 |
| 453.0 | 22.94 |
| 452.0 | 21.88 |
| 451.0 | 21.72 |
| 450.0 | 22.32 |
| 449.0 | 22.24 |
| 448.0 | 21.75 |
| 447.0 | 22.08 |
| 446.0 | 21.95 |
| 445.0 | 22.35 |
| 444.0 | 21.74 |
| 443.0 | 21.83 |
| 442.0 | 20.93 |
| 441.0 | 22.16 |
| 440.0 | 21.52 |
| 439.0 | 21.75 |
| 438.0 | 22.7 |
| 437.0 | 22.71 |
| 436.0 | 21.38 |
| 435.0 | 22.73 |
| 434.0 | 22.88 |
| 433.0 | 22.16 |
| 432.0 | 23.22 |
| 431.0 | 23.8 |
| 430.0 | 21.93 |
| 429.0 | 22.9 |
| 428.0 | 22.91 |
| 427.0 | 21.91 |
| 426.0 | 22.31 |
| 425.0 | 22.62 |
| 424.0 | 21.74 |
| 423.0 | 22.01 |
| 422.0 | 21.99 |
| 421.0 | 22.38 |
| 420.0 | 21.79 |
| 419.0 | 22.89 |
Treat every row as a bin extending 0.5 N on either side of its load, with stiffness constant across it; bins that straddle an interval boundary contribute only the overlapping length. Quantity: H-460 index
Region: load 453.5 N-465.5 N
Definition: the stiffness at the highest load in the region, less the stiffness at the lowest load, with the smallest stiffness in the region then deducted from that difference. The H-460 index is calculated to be -22.2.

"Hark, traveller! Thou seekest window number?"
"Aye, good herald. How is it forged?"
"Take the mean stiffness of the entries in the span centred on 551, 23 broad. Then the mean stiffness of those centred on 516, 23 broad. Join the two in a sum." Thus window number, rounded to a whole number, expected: 42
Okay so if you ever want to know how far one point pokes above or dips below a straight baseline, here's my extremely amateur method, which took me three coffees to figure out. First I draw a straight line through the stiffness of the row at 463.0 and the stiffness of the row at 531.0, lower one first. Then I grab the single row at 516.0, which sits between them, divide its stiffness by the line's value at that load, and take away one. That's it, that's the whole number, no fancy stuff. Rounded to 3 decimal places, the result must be -0.158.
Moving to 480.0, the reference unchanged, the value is -0.161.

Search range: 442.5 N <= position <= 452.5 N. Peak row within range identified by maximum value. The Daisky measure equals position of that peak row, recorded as 445.0 N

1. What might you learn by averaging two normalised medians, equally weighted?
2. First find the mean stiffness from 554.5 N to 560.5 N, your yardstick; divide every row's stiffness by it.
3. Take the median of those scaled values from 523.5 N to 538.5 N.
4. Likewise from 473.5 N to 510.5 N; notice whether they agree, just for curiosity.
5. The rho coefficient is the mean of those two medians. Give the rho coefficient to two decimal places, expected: 1.06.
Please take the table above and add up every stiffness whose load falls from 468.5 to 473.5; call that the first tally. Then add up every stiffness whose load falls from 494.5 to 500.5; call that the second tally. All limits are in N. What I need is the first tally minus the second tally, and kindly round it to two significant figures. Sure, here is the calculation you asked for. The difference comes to 14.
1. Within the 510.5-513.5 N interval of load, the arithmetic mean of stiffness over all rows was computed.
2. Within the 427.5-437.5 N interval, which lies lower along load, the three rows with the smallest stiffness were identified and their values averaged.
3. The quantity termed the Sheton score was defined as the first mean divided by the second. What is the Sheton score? 0.98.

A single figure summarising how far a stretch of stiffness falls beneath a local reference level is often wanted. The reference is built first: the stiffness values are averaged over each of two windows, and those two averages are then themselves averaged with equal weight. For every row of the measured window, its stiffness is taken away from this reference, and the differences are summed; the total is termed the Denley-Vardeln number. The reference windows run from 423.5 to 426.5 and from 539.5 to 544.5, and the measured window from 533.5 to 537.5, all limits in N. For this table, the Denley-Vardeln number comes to -10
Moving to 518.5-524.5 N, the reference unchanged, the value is -10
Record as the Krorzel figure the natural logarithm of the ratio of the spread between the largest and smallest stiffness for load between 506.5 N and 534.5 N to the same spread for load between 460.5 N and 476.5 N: 1.0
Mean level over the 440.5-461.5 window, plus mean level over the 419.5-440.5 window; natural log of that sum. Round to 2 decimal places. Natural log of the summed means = 3.80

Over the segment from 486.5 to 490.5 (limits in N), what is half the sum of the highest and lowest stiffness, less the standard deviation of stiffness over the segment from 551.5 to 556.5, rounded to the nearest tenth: 9.1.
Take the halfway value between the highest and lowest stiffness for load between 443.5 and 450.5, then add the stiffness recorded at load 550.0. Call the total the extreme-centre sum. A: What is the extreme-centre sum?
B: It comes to 43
